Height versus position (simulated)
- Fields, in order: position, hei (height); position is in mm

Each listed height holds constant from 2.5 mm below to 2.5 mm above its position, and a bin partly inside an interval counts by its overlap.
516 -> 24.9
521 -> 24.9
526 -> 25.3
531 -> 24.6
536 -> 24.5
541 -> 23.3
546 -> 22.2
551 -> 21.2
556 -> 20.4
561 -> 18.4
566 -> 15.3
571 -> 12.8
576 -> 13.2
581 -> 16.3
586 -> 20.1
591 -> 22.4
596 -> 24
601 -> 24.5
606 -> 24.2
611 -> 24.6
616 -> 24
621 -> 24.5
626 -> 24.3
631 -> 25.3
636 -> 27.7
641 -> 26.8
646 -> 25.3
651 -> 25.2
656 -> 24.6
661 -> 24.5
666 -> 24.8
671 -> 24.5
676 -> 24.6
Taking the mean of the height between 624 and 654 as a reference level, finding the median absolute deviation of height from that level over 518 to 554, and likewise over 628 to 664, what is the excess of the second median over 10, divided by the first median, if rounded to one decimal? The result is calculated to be -7.1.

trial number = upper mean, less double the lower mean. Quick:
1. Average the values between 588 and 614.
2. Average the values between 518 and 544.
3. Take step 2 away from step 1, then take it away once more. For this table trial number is -25.1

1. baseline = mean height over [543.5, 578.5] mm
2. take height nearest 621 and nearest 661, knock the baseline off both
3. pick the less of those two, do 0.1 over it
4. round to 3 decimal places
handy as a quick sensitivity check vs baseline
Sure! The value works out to 0.015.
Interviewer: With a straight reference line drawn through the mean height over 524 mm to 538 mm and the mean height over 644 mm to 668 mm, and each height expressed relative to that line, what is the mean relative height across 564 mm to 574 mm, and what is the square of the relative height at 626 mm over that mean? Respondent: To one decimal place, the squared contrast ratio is 3.0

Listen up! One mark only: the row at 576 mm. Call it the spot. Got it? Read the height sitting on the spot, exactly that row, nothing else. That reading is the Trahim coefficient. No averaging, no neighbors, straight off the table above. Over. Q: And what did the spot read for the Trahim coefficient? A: 13.2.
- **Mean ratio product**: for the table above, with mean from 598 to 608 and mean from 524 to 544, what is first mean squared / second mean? 24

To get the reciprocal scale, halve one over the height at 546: 0.0225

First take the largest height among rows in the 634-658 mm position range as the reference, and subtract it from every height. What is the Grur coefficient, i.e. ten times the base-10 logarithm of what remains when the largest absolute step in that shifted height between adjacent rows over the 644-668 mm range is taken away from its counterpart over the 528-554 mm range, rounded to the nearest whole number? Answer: -2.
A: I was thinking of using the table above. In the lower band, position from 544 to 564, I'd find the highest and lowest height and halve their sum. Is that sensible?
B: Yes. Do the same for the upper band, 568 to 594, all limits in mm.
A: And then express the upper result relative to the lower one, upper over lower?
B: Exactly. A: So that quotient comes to 0.87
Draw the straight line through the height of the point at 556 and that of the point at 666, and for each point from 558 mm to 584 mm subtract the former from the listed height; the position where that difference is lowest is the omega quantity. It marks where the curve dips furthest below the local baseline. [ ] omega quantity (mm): 571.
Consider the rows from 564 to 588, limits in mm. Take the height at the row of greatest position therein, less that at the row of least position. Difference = 5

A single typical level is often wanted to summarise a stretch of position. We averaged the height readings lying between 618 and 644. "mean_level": 26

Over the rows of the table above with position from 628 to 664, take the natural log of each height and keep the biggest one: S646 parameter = 3.32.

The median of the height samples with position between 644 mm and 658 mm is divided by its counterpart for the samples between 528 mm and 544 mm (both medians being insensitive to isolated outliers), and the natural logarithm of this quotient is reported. 0.028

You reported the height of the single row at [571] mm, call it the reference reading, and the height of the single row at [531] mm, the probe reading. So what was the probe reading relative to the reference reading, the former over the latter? 1.92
